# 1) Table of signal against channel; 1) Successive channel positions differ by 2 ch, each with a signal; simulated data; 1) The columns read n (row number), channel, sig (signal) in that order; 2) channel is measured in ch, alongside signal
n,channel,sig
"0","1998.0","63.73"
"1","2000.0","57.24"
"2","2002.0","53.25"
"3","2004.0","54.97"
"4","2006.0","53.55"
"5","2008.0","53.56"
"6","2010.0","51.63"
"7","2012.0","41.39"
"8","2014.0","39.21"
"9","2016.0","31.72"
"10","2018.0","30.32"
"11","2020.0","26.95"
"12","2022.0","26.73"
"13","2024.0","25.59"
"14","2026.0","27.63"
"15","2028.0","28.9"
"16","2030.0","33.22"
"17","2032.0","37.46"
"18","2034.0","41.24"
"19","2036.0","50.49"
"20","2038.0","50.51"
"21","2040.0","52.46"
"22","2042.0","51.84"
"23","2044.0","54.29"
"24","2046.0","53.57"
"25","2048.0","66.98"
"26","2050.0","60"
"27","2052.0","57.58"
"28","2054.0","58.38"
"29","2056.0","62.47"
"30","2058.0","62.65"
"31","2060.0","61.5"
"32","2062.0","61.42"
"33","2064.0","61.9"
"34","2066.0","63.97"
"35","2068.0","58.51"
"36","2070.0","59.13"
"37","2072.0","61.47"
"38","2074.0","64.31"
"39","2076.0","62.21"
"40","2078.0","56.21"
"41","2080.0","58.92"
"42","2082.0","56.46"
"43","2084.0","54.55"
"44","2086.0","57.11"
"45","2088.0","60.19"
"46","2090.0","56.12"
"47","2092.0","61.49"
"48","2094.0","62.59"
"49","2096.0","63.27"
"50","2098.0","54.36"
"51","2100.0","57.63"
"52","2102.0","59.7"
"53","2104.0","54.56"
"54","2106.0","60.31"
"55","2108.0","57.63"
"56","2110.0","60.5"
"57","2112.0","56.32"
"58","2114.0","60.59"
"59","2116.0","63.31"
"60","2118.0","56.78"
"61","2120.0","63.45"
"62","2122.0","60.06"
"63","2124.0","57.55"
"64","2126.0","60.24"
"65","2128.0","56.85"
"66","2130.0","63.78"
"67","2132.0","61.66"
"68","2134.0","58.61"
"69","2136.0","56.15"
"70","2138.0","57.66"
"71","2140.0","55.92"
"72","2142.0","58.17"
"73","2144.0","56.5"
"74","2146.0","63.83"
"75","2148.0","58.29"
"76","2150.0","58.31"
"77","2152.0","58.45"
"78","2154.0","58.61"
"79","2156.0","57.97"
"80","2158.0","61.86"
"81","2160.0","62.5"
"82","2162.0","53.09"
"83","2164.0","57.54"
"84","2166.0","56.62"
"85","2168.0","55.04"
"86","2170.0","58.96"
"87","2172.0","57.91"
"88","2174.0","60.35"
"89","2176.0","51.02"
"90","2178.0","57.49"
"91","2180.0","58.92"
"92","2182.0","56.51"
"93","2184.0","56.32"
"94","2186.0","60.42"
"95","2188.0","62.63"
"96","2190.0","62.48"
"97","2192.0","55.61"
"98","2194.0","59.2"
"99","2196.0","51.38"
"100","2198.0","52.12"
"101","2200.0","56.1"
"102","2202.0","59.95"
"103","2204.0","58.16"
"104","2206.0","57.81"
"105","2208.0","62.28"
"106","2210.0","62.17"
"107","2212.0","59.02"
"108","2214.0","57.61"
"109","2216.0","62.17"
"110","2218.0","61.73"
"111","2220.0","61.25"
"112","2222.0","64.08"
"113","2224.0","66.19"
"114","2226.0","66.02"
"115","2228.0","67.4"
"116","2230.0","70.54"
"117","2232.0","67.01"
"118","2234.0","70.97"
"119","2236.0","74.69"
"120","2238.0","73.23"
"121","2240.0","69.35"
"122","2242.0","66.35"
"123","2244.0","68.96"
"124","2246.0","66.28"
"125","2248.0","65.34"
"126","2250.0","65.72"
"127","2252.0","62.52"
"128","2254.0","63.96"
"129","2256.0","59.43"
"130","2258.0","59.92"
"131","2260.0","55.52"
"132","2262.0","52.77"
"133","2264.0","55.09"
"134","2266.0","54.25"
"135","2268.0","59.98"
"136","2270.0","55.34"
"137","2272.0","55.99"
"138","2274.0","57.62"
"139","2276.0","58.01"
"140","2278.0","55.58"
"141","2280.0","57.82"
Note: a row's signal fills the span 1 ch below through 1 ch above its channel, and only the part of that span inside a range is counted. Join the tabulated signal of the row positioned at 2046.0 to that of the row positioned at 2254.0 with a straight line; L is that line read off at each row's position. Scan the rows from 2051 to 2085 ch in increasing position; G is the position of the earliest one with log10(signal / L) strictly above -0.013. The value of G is 2052.0 ch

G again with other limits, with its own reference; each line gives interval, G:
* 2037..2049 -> 2040.0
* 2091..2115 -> 2092.0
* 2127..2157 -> 2128.0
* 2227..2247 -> 2228.0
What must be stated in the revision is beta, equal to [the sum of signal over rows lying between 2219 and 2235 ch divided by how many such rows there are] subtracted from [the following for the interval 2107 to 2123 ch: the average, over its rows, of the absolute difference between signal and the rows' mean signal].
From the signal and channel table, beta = -64.5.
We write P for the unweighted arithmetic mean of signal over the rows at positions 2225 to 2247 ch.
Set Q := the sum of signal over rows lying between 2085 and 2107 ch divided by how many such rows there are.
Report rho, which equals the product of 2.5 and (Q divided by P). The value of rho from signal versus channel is 2.13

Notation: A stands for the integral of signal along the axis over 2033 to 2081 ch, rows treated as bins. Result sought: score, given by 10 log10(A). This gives 34.4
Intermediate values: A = 2784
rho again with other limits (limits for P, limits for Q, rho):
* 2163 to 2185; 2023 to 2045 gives 1.81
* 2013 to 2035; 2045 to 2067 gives 4.80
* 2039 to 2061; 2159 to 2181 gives 2.45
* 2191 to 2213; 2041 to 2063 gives 2.57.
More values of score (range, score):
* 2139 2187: 34.4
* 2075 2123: 34.5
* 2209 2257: 35.0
